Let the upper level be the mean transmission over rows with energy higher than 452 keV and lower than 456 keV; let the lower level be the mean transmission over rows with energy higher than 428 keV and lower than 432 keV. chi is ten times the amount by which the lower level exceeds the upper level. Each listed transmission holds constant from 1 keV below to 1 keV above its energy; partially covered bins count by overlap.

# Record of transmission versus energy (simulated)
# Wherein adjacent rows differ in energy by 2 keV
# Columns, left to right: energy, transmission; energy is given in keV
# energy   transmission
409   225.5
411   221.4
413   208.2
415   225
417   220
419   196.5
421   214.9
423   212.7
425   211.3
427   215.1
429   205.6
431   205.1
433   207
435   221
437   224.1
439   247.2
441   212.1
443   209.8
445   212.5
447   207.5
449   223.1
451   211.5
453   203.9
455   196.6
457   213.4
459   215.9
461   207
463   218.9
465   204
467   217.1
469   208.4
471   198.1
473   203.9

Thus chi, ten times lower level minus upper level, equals 51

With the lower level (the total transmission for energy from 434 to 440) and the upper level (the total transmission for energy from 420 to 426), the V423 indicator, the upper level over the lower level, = 0.92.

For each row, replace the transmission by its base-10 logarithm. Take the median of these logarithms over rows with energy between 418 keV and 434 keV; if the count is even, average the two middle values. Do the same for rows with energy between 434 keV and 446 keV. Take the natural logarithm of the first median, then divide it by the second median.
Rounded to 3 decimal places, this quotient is 0.360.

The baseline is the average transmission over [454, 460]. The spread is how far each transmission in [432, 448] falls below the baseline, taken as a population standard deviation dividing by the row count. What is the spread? 12.6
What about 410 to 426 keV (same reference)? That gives 8.4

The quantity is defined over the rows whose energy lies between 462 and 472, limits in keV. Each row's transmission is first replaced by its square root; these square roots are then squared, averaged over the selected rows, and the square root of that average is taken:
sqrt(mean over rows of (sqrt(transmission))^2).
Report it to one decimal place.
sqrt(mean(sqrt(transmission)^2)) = 14.5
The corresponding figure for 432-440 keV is 15.0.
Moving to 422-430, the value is 14.5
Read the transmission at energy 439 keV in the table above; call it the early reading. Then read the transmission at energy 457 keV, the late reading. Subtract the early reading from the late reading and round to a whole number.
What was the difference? -34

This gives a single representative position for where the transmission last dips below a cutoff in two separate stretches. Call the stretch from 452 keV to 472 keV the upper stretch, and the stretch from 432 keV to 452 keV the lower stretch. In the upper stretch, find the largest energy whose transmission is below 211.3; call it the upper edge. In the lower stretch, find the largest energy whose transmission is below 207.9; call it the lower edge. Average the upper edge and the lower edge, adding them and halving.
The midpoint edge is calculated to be 459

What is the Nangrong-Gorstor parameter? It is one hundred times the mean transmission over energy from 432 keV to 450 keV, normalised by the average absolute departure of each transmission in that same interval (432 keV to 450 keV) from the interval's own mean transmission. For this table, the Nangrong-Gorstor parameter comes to 2318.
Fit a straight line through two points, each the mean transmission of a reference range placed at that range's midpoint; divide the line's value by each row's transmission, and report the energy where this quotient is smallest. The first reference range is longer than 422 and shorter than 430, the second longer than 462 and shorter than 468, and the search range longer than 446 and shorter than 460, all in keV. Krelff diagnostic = 449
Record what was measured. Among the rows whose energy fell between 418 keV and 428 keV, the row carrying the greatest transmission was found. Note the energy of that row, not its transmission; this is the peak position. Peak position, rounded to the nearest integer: 427 keV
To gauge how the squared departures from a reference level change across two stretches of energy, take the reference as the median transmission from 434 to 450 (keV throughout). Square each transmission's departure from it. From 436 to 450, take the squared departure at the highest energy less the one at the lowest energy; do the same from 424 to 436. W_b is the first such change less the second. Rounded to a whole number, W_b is -2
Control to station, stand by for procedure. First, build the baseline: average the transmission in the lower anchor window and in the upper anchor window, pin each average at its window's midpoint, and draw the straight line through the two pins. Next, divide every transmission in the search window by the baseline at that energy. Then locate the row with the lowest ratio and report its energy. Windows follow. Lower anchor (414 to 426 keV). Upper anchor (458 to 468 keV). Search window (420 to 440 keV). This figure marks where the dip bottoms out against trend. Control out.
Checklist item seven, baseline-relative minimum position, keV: 431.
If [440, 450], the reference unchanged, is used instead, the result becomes 447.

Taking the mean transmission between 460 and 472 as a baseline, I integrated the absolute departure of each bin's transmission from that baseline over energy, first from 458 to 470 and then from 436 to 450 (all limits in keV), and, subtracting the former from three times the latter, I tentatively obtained 395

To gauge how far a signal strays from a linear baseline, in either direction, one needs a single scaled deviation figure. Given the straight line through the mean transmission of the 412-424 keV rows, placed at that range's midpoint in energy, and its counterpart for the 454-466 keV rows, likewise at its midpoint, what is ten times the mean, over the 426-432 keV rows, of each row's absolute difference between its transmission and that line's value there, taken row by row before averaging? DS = 53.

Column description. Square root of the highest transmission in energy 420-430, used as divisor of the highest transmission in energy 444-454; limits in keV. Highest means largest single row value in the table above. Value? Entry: 15.2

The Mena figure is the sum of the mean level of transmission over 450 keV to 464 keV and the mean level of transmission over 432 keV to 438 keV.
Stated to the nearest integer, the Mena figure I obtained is 427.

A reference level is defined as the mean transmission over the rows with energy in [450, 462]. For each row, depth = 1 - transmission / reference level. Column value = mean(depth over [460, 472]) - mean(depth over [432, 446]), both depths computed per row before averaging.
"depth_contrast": 0.05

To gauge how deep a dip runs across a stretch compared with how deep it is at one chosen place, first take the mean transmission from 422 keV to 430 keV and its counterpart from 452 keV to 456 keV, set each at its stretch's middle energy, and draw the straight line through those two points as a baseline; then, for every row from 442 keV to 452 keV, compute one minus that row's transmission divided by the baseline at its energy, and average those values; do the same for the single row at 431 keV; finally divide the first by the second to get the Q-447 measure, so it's -2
